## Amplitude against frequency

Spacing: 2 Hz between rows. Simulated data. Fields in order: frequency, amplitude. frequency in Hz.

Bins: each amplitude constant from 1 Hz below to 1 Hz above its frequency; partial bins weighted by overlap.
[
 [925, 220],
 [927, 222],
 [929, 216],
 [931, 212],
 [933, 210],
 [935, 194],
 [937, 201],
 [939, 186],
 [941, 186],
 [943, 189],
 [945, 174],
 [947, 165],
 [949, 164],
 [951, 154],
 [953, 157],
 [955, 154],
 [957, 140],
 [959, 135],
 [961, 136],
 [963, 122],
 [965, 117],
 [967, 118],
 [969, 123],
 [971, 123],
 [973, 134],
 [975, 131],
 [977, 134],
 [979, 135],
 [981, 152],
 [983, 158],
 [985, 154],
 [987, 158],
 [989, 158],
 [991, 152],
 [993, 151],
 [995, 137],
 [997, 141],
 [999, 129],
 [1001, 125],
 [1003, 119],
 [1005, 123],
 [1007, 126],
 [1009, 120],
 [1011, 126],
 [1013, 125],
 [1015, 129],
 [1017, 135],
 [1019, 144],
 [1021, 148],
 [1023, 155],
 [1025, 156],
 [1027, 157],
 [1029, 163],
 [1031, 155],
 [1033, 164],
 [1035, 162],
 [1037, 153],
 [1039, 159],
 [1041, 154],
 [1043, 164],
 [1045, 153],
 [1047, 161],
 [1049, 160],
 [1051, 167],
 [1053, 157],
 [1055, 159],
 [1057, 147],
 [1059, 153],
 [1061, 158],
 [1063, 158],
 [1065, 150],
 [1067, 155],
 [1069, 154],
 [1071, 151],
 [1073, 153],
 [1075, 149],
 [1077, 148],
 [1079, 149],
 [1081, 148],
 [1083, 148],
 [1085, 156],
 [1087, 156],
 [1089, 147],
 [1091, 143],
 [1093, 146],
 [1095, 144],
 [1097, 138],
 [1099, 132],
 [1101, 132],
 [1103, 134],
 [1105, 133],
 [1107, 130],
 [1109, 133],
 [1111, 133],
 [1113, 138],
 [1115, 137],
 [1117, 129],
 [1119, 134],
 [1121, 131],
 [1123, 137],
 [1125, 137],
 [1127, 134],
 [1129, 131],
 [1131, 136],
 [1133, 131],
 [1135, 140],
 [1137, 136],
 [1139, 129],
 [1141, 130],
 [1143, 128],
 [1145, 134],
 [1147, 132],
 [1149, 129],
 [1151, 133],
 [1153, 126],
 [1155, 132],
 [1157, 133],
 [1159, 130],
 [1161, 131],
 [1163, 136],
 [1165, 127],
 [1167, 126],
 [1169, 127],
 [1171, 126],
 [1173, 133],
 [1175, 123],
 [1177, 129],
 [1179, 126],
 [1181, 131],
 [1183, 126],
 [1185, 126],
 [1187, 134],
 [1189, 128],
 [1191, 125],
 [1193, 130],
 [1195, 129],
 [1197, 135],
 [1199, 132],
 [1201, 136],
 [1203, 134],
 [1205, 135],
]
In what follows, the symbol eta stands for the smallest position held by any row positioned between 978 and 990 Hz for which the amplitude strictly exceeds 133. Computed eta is 979 Hz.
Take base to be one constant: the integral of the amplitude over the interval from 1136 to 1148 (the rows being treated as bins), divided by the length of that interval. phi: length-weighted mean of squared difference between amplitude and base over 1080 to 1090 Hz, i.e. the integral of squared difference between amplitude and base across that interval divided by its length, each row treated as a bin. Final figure 397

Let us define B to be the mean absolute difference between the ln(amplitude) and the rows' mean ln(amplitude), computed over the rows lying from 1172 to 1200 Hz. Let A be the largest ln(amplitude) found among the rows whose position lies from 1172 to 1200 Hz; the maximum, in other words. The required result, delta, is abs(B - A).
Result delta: 4.88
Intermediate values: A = 4.91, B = 0.023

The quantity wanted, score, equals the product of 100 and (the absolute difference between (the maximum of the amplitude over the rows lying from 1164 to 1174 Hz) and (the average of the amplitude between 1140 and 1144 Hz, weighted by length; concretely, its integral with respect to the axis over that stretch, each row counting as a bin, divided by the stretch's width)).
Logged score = 400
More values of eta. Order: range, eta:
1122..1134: 1123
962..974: 973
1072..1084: 1073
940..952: 941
